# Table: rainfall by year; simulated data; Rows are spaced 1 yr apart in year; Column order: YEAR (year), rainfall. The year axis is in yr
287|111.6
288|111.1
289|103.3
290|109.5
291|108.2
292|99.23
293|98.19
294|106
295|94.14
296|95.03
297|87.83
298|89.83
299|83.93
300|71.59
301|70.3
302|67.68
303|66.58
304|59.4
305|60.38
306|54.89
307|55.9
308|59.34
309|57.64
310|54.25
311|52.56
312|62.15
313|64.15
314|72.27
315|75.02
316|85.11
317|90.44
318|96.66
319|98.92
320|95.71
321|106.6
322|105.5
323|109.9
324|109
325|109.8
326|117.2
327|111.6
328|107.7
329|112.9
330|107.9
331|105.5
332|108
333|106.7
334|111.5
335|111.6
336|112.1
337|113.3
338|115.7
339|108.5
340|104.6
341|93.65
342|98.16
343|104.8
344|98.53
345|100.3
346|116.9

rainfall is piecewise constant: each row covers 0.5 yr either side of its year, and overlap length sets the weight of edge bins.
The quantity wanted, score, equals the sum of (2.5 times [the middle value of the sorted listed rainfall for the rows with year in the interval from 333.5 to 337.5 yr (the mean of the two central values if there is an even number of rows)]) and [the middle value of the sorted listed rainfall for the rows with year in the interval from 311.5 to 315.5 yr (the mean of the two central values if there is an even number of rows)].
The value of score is 348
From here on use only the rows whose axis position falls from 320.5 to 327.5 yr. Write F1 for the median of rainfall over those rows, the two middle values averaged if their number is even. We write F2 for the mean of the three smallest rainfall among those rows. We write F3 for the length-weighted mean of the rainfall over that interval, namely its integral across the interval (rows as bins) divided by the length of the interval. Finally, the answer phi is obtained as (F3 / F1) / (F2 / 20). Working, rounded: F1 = 110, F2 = 107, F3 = 110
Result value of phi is 0.187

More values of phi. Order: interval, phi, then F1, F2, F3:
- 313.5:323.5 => 0.251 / 96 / 77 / 94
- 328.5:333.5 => 0.188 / 108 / 107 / 108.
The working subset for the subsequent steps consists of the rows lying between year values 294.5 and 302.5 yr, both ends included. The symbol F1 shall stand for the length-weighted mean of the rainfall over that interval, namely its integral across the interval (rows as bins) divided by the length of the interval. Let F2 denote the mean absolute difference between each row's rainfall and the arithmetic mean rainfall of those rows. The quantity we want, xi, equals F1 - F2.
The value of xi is 73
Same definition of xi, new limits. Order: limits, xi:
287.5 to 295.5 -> 99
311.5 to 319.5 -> 68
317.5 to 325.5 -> 99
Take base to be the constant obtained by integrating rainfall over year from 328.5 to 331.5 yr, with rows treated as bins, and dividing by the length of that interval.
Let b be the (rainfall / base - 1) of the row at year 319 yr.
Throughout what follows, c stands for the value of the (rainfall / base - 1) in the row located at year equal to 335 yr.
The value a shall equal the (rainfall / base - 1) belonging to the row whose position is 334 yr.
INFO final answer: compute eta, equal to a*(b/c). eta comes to -0.09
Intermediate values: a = 0.0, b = -0.09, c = 0.03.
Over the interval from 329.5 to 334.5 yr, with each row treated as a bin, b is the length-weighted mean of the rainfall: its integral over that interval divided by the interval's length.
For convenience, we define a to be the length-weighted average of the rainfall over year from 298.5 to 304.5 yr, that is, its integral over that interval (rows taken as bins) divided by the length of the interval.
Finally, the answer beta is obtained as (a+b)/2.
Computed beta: 89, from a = 70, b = 108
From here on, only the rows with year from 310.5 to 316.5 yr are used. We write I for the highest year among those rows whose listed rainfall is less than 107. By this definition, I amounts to 316 yr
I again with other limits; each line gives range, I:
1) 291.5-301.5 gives 301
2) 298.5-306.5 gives 306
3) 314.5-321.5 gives 321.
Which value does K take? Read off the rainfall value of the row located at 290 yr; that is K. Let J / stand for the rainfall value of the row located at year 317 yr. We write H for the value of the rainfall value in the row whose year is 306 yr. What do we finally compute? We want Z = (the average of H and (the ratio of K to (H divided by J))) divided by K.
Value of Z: 1.07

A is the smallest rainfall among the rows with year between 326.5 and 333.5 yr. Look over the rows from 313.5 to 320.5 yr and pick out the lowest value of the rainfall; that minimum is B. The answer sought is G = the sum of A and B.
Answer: 178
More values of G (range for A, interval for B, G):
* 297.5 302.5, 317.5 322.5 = 163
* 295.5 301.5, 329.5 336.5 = 176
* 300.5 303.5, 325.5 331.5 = 172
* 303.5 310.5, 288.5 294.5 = 152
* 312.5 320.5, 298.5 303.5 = 131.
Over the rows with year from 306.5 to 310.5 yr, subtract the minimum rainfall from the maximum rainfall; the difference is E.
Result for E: 5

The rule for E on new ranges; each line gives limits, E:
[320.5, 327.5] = 12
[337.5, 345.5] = 22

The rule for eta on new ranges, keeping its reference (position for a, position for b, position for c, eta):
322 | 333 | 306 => 0.00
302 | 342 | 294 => -1.45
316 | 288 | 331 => 0.16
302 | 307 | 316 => -0.84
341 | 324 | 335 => -0.01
